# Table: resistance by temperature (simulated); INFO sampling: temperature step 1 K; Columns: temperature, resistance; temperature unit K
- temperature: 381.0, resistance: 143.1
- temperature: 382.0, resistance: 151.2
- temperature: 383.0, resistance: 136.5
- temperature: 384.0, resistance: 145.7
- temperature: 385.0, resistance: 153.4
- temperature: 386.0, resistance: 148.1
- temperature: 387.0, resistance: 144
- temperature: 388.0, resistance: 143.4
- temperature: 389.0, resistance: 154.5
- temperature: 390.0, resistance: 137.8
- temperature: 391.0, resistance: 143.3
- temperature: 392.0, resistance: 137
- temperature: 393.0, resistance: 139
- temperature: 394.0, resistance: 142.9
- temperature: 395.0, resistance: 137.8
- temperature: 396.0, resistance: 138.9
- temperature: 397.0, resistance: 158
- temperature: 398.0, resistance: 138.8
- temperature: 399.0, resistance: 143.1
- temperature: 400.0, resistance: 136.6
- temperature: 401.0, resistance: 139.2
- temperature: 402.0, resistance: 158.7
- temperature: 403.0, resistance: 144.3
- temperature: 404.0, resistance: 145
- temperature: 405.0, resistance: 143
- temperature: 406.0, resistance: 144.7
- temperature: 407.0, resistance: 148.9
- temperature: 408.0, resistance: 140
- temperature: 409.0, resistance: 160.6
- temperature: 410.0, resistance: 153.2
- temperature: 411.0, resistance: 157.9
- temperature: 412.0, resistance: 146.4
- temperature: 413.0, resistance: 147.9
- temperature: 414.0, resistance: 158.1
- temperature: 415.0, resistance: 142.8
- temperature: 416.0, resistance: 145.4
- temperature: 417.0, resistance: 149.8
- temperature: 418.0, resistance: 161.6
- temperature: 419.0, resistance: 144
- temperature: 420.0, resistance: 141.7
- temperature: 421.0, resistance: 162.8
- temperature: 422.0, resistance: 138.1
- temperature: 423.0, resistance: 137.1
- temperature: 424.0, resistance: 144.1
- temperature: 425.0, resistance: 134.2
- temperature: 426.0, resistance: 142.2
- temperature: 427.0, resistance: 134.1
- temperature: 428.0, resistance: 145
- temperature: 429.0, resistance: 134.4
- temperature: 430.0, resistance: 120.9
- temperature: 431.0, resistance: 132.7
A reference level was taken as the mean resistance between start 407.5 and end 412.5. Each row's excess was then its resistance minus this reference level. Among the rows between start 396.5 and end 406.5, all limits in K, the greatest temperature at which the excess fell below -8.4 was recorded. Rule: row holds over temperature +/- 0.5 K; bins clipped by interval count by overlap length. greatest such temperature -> 405.0 K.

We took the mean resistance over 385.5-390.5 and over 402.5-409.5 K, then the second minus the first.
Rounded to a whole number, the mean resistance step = 1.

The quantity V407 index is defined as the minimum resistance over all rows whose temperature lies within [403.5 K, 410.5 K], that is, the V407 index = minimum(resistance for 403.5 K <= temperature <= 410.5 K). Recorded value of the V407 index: 140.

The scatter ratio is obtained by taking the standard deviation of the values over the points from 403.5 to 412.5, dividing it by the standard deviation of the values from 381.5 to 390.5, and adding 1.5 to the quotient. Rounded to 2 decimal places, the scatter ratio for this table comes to 2.59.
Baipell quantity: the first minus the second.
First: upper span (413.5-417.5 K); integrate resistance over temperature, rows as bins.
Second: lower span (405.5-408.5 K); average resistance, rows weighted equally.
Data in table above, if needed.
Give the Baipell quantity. 452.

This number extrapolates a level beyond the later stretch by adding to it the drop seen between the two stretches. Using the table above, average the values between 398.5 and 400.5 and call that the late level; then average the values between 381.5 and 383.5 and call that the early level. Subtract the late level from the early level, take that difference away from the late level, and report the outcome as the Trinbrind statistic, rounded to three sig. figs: 136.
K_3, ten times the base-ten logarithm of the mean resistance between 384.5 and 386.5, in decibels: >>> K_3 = 21.8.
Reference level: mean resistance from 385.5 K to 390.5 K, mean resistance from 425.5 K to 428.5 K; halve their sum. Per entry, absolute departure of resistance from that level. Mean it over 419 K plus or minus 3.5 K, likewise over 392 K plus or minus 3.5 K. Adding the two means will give 12.4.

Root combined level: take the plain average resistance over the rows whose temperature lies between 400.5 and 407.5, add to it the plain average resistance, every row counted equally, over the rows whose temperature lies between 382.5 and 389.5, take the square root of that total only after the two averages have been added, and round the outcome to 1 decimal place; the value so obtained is 17.1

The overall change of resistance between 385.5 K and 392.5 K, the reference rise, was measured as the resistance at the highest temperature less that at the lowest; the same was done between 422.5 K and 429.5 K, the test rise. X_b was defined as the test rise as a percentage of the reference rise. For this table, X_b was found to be 24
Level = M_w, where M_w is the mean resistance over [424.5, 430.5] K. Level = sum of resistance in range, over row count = 135.1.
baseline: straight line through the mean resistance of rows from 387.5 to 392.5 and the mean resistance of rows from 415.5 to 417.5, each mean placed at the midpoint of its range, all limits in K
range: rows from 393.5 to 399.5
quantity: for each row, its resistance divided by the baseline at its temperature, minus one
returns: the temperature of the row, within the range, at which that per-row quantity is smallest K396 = 395.0 K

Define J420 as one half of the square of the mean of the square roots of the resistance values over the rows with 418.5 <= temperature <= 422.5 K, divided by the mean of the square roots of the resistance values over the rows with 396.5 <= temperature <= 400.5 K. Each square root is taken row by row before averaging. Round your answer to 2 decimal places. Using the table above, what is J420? 6.10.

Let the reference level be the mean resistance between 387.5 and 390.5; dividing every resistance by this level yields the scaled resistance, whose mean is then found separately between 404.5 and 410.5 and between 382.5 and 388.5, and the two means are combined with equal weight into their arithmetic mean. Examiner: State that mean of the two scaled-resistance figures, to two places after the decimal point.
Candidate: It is 1.01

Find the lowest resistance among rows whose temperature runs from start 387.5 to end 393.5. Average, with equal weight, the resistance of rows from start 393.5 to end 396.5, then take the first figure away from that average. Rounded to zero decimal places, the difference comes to 3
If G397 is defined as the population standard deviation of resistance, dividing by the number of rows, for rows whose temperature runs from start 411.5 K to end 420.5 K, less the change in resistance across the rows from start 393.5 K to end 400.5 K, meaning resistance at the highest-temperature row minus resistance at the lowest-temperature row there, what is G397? 13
